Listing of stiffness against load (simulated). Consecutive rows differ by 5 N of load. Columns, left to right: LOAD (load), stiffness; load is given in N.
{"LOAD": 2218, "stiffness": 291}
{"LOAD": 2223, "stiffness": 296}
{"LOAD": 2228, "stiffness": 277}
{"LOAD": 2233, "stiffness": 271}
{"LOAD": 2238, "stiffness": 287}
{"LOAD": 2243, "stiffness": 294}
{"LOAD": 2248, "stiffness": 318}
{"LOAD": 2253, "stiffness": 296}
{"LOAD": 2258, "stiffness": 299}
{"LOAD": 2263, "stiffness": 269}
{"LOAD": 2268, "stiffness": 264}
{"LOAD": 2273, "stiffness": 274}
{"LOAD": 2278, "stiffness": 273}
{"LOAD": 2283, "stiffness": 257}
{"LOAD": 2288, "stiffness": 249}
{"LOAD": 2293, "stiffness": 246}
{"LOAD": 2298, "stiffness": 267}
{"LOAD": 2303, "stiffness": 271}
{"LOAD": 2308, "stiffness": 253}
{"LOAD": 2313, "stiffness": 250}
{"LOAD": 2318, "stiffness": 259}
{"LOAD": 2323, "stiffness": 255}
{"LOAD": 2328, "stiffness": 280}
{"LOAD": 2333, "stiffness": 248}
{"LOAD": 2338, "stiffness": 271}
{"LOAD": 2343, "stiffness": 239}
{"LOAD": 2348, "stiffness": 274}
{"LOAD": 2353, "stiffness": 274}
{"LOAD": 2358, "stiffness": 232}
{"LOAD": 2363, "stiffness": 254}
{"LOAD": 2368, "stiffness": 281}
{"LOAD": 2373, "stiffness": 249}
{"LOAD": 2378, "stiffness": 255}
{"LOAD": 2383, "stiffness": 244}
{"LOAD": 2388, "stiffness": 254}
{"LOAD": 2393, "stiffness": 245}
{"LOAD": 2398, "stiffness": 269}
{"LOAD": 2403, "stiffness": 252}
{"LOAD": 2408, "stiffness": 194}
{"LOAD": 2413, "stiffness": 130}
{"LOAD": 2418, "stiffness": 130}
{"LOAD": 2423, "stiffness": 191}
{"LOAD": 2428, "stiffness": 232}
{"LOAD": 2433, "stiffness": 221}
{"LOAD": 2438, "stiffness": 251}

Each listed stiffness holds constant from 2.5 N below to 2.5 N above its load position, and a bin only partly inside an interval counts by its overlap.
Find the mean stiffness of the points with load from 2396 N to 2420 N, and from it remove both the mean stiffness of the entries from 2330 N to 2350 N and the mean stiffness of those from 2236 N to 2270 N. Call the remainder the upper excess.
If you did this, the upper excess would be -353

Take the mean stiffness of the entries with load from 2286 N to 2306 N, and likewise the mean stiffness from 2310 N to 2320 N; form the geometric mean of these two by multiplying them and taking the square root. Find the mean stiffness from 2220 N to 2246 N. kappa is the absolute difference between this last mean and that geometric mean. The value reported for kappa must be 29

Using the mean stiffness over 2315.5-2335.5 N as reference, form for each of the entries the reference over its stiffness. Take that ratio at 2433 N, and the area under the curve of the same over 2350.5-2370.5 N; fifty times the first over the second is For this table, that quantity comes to 2.93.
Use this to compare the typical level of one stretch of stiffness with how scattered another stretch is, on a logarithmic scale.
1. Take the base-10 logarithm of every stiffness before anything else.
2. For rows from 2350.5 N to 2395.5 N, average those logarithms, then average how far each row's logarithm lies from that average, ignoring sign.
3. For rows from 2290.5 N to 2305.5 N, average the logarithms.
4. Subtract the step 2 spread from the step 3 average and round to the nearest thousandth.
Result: 2.399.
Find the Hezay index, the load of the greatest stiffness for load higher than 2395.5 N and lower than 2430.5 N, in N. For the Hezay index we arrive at 2398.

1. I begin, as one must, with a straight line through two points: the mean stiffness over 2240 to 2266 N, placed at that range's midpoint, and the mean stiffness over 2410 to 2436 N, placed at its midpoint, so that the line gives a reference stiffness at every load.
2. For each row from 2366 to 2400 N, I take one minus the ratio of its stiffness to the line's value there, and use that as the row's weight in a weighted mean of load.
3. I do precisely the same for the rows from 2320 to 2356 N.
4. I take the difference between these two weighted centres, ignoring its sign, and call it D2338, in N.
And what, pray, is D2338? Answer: 42.1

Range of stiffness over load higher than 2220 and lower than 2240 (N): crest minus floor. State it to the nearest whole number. 25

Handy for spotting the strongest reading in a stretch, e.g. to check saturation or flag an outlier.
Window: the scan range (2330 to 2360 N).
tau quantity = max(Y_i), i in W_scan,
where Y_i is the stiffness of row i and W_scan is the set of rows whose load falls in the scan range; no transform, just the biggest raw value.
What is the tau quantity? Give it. 274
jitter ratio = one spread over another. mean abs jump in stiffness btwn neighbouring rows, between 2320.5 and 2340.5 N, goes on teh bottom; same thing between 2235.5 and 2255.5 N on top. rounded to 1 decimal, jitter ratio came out 0.7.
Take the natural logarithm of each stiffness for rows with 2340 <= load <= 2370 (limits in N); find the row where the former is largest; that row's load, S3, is 2368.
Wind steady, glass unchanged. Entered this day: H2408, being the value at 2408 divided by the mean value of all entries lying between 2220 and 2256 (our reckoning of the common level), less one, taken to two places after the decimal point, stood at -0.33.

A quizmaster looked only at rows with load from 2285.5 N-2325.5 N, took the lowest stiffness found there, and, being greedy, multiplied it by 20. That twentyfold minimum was 4920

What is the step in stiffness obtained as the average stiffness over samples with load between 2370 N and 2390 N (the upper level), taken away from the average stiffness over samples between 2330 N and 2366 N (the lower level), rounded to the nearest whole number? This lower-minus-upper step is 6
